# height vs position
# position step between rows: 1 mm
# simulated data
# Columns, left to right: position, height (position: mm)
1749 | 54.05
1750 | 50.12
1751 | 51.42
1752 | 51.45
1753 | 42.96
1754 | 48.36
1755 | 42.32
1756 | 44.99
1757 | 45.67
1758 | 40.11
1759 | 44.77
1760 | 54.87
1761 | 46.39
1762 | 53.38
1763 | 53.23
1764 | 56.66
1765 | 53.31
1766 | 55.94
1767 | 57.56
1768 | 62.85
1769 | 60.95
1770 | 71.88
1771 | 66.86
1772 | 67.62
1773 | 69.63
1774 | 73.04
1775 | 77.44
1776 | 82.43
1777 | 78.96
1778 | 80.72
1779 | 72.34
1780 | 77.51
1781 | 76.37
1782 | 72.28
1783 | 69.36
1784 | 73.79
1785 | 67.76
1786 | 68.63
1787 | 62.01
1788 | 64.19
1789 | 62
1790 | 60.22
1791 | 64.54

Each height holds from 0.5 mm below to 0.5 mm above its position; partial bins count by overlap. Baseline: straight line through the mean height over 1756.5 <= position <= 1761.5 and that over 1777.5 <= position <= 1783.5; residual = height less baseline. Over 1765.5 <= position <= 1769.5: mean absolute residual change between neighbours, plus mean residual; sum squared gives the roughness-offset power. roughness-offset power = 18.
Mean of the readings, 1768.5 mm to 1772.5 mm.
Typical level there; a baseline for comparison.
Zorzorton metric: 67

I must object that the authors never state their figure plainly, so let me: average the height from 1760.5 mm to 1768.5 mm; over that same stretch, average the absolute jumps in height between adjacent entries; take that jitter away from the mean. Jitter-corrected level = 52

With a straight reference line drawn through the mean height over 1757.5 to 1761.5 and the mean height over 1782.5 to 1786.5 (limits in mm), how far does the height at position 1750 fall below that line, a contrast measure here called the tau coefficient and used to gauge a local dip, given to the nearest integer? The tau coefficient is -12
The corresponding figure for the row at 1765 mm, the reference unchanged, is -2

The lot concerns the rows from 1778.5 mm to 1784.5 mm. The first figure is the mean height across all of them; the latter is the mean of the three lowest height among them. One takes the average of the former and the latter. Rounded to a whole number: 72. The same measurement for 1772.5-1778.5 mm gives 75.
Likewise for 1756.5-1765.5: 47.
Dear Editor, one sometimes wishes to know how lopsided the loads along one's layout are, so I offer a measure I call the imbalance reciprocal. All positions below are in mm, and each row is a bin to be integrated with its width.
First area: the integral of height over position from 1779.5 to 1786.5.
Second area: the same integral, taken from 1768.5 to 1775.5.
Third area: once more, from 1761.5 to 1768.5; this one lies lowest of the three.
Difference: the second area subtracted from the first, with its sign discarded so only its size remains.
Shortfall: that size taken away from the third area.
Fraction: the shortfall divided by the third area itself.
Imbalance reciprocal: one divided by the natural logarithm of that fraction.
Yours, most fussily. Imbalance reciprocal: -21.0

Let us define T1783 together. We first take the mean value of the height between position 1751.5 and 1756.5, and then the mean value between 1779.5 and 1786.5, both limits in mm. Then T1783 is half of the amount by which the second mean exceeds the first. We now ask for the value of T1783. 13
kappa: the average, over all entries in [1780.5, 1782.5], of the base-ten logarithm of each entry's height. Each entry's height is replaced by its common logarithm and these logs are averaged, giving 1.87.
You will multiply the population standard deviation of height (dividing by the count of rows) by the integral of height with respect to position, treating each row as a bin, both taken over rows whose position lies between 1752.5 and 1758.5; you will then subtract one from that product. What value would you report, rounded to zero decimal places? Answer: 697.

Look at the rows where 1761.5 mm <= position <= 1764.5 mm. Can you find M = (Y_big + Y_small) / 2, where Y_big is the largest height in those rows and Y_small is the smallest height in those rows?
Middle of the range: 55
